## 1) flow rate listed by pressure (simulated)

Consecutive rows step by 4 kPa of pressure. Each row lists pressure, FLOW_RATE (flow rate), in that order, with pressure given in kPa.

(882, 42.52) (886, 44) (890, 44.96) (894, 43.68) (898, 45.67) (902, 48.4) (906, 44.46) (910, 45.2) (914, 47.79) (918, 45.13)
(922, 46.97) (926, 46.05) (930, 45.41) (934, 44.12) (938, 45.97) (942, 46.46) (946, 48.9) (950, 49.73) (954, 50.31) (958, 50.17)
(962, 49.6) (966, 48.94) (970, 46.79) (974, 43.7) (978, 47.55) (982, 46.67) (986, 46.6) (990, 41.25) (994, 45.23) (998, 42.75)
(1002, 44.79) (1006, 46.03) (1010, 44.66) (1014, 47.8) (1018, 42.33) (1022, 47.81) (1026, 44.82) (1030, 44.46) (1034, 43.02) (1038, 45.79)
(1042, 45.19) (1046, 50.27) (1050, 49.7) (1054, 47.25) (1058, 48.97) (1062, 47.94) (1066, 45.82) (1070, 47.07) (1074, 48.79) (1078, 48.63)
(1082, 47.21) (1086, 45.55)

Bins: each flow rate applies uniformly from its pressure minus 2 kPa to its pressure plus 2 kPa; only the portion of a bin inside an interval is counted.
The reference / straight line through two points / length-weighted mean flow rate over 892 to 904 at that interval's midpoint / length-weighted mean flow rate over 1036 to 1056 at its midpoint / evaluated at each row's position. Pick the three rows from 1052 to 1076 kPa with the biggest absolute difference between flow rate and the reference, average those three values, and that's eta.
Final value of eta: 1.36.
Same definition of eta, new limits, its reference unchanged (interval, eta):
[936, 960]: 3.50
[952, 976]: 3.47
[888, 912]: 2.06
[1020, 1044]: 3.35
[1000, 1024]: 3.29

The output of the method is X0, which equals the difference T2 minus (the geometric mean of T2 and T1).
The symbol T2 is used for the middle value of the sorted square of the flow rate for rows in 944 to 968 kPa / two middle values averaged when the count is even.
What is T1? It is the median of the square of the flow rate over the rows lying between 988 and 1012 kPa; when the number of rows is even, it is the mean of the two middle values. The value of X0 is 245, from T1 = 2000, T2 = 2467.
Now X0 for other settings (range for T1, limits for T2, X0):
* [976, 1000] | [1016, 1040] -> -57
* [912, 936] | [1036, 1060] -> 115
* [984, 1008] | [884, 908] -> -13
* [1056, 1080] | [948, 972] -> 68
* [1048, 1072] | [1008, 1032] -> -128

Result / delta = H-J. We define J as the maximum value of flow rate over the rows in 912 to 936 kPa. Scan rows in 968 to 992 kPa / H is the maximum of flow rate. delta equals -0.2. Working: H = 47.55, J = 47.79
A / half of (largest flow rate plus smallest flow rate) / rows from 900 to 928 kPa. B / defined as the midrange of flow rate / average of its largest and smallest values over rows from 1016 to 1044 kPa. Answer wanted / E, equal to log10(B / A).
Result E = -0.013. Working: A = 46.4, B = 45.1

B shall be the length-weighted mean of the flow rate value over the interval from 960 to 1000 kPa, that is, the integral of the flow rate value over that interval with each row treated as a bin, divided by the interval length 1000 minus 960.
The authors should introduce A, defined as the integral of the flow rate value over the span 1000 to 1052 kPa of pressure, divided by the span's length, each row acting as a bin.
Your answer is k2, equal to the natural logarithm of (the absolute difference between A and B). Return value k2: -4.6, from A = 45.9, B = 45.9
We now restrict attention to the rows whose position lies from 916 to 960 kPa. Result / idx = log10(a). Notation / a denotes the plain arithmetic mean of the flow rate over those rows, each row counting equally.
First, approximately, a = 47.2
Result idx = 1.674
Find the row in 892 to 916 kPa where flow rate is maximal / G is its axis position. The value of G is 902 kPa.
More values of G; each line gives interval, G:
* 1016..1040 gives 1022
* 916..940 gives 922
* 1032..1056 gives 1046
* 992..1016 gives 1014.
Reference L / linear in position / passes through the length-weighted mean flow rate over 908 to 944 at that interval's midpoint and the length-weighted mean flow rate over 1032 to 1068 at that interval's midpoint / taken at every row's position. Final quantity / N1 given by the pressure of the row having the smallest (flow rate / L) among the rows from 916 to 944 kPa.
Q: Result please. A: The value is 934 kPa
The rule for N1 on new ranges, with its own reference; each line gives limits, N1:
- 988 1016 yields 990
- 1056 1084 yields 1066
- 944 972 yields 970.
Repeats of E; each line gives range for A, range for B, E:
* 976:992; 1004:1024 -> 0.007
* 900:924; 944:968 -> 0.029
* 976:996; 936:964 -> 0.035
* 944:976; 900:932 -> -0.005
